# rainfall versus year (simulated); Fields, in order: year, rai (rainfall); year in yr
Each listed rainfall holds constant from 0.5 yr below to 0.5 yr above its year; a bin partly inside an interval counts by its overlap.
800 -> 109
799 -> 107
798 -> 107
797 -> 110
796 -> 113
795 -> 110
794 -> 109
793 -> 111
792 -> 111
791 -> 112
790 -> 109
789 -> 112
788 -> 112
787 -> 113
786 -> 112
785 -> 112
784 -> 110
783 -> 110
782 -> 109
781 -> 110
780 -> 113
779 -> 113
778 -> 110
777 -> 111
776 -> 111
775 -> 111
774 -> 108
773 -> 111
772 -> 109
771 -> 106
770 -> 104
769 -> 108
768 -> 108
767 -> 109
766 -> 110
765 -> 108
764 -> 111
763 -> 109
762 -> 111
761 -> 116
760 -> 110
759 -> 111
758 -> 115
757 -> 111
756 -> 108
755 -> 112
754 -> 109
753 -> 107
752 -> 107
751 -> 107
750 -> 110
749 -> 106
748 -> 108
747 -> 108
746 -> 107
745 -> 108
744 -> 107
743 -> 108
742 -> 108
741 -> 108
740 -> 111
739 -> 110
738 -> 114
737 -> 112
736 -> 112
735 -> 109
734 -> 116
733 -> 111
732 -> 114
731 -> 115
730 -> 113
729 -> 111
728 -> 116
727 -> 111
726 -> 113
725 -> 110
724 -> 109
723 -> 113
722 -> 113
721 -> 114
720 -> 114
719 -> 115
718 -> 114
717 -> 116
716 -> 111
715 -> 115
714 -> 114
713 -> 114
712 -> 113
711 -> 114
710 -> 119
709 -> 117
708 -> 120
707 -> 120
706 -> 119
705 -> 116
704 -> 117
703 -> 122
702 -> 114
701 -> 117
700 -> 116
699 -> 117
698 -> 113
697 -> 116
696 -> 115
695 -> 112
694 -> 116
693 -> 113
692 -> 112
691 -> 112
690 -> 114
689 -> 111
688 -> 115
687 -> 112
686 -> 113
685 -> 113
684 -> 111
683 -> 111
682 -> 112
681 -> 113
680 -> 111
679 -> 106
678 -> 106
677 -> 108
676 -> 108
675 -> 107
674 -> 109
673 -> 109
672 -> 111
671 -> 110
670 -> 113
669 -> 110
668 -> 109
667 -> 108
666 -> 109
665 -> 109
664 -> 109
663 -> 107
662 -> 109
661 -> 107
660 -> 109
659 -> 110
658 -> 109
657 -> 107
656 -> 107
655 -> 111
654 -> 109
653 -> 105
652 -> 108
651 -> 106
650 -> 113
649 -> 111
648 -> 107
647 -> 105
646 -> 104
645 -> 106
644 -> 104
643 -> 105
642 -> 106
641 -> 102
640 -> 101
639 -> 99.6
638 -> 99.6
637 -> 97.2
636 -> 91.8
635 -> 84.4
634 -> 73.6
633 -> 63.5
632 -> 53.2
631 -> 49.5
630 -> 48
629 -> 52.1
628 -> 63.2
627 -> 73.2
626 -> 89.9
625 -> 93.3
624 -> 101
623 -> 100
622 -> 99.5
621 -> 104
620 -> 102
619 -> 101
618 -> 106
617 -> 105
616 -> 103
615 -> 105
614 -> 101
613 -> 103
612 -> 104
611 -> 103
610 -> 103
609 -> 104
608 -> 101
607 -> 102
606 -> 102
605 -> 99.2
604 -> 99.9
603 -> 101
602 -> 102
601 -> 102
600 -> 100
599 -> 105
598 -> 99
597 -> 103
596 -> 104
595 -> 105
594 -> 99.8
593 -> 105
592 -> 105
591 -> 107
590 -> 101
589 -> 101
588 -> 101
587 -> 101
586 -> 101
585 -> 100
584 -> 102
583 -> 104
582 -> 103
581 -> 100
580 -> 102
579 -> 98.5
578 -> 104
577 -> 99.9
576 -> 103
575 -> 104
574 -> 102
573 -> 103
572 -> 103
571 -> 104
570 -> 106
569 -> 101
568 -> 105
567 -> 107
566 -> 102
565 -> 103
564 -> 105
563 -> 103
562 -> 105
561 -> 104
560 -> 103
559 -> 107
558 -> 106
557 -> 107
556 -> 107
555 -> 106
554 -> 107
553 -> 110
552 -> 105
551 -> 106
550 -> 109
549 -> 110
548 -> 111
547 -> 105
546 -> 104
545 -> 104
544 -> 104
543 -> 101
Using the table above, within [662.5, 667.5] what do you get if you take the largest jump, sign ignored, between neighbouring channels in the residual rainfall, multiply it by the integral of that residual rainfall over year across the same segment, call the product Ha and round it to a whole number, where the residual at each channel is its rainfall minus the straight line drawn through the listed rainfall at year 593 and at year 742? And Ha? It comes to 19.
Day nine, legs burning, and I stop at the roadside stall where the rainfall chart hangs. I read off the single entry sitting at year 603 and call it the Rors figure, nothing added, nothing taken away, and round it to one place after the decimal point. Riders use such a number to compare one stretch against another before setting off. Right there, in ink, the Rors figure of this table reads 101.0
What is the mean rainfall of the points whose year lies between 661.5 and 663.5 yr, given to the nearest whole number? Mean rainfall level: 108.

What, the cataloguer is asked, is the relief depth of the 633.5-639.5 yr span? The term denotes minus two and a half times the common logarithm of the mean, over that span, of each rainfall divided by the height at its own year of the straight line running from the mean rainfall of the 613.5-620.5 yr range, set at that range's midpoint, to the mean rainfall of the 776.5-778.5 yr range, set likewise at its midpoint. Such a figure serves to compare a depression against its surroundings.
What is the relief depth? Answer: 0.15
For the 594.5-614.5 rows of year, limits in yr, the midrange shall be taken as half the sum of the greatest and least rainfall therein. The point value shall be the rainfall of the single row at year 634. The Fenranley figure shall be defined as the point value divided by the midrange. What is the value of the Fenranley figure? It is 0.72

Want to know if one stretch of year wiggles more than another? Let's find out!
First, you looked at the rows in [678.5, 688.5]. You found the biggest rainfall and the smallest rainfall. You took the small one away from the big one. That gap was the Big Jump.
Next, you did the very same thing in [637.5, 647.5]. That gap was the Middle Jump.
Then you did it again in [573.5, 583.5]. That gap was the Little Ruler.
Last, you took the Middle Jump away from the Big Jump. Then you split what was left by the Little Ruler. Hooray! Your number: 0.5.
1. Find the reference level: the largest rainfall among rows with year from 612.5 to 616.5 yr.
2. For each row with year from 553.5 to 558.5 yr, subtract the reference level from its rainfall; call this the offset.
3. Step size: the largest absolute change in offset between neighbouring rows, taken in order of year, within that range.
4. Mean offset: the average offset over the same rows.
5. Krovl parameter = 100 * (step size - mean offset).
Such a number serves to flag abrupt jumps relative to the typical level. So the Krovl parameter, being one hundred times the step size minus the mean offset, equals -60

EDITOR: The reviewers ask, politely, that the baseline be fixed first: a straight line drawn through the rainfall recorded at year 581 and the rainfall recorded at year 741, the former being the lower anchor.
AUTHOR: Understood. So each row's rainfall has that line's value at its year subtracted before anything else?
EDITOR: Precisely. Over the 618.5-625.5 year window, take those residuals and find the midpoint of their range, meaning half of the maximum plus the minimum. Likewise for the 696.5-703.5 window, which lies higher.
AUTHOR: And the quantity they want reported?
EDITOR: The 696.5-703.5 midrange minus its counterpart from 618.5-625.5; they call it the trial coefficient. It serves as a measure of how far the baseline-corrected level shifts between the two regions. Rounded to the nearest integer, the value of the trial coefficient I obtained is 15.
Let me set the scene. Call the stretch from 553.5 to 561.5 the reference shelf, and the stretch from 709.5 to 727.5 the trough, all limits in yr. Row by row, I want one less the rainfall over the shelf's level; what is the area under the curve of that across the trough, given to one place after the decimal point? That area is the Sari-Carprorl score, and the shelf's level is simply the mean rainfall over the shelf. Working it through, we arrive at -1.3 yr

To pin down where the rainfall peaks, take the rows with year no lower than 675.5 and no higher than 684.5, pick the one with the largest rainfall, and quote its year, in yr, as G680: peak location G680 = 681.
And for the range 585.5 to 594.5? 591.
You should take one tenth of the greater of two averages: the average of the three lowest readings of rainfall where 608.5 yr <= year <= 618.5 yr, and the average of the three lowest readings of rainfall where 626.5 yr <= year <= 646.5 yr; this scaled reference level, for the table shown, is 10.2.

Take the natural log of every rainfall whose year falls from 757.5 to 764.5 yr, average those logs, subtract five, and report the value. -0.283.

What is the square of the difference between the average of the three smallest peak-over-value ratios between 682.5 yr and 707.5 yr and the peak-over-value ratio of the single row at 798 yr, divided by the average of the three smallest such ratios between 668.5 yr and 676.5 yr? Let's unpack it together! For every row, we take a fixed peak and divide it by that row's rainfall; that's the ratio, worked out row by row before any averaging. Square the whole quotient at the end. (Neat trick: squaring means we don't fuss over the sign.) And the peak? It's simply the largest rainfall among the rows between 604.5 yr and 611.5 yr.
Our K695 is 0.0133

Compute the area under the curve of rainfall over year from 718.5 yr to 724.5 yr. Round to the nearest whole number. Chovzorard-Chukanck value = 678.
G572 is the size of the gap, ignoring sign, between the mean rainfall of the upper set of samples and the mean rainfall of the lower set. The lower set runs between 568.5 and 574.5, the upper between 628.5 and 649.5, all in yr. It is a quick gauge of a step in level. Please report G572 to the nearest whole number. 14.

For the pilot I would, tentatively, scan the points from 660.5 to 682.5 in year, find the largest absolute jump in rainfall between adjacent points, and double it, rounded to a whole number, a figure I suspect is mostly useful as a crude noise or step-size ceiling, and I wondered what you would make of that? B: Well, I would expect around 10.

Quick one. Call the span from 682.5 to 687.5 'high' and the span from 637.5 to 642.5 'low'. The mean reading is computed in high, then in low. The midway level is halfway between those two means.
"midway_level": 107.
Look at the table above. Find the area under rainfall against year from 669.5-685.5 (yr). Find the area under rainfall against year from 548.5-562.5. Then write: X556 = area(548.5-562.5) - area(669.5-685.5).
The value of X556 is -266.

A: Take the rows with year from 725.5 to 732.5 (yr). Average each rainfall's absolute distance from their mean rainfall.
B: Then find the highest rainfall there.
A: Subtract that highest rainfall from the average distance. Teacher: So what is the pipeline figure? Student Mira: -115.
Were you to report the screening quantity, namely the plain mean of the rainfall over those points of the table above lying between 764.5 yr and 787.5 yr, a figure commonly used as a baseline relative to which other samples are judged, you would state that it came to 110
